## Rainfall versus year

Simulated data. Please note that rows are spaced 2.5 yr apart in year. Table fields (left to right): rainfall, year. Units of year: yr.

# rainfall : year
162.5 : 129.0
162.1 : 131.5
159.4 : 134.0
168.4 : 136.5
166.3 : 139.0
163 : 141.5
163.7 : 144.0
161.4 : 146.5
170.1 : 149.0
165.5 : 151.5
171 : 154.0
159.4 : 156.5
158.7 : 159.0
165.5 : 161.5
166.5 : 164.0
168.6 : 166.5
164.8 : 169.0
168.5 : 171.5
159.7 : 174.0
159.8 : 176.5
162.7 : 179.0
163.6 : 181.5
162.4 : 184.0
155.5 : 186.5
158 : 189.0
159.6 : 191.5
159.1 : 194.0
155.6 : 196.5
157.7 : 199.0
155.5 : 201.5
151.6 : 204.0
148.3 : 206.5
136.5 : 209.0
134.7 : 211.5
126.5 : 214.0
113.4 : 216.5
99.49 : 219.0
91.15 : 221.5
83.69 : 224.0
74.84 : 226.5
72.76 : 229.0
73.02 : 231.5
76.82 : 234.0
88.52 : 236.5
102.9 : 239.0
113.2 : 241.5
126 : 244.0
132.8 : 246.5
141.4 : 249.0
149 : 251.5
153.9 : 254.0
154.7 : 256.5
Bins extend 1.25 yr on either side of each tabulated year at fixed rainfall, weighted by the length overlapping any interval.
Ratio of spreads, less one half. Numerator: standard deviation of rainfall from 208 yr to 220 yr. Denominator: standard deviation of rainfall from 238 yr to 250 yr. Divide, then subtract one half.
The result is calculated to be 0.52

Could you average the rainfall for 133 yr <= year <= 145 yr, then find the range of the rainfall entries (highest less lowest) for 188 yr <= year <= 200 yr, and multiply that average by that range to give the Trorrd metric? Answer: 657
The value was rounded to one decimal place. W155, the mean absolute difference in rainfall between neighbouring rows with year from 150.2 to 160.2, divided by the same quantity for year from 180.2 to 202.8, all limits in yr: 2.3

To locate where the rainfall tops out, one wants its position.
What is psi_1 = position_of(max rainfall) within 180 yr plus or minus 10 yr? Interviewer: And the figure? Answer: 171.5 yr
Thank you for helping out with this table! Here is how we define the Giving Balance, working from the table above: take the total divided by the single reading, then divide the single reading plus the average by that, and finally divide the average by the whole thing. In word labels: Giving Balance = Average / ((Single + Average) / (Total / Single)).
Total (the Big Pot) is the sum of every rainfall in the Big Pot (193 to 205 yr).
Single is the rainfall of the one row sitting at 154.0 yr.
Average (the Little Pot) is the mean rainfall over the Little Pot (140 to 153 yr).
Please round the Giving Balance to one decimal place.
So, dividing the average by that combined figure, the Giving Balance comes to 2.2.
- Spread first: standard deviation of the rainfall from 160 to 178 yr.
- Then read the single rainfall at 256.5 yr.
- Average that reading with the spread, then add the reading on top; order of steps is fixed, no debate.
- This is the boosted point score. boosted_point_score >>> 234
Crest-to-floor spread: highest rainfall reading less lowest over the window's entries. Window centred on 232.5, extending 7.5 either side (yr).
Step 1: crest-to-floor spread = 30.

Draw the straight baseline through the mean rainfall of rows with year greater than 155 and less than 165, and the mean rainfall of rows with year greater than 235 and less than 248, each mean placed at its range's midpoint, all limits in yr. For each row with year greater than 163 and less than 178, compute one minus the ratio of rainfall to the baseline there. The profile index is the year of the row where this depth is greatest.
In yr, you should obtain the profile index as 174.0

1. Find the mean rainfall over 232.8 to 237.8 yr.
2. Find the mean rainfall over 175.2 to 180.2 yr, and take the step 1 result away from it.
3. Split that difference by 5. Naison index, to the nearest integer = 16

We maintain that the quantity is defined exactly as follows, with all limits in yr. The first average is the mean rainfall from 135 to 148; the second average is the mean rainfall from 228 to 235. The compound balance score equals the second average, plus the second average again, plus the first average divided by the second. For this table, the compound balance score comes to 151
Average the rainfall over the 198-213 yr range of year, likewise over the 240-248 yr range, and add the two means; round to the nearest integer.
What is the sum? 271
